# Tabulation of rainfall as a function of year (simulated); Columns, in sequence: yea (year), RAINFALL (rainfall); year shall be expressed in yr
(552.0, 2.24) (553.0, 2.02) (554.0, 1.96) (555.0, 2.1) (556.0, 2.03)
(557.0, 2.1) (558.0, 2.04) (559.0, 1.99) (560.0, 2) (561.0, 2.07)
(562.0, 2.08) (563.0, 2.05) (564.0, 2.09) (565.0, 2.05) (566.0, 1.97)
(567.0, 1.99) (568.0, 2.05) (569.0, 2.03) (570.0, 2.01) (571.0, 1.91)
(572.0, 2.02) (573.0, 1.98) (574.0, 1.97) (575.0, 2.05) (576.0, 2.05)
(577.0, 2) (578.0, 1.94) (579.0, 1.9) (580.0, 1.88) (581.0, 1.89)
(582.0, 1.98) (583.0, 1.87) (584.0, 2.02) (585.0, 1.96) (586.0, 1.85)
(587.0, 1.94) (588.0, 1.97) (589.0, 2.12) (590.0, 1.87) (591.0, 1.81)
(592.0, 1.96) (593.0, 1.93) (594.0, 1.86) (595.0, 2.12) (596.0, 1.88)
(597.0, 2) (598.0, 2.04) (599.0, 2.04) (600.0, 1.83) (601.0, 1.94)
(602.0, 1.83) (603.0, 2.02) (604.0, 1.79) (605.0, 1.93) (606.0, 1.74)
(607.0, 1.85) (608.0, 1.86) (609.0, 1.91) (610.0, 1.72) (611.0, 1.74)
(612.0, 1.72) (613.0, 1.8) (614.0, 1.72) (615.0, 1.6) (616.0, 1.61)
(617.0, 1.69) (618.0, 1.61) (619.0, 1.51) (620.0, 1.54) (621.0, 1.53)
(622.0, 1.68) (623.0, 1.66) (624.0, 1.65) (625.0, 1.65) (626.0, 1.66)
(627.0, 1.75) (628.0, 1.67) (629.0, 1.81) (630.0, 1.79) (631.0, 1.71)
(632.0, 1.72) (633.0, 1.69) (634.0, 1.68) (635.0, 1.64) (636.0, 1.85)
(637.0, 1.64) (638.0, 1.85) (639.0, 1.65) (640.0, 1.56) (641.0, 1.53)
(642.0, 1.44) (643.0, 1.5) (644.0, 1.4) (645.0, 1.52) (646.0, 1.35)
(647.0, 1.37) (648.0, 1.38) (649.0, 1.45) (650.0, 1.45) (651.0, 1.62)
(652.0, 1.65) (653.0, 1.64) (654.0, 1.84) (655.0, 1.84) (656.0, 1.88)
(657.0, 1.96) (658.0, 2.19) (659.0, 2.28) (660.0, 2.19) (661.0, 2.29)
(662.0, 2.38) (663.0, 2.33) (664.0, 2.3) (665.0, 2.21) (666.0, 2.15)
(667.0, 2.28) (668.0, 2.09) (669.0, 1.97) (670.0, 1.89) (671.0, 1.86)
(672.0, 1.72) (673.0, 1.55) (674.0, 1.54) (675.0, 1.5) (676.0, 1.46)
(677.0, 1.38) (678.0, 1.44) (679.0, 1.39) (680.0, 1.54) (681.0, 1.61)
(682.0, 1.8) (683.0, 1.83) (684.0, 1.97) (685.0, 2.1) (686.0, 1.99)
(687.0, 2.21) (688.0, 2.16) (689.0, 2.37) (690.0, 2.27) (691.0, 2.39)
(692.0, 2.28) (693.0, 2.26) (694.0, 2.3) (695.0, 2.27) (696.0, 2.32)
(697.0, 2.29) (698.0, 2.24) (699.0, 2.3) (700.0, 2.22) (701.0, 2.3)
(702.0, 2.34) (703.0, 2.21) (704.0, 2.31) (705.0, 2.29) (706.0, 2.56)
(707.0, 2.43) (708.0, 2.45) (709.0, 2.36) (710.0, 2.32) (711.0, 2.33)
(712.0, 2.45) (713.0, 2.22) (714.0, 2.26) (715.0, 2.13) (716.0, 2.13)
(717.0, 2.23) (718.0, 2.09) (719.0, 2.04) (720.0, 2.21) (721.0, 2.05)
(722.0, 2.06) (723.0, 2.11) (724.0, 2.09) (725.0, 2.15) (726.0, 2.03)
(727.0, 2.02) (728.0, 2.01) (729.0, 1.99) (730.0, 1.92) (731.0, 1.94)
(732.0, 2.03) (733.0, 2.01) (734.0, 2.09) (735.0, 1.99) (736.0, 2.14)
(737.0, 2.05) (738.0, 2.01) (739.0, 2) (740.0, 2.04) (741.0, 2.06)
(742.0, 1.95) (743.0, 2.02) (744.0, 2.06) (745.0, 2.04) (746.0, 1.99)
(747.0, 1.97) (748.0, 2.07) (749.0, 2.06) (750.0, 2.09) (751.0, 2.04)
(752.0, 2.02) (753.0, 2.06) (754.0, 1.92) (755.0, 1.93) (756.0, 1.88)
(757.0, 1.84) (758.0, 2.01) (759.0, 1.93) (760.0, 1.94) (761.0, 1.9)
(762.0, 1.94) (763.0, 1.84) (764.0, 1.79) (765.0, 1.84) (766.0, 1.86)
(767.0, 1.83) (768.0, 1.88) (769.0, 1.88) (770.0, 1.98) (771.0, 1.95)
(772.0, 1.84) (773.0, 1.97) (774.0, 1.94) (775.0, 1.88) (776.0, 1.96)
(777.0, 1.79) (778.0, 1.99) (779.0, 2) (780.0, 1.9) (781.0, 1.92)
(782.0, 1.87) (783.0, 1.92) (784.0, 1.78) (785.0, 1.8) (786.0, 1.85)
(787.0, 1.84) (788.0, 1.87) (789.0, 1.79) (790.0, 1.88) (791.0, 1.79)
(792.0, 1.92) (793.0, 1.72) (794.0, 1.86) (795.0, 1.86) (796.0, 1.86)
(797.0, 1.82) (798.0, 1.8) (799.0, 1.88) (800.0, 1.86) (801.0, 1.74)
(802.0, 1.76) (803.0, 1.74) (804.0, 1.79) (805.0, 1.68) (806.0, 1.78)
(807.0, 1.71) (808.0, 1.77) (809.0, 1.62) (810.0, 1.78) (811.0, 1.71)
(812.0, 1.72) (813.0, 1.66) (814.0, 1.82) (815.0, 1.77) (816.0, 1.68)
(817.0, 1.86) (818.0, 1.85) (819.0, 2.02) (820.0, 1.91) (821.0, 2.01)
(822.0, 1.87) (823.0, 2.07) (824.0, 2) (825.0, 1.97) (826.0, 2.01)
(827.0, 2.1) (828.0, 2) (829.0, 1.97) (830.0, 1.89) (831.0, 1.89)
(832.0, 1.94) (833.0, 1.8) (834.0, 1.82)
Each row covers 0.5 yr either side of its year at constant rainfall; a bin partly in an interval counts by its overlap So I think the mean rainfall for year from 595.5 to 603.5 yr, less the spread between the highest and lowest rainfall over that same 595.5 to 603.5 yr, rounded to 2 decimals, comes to 1.74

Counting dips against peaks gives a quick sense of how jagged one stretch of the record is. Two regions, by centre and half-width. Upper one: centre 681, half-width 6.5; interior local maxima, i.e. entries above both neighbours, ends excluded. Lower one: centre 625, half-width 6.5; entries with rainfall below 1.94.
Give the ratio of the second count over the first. 6.5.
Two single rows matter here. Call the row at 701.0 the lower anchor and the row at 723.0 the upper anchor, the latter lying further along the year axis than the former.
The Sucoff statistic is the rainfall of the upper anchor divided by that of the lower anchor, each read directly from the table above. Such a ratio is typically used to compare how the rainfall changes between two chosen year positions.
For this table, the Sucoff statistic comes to 0.92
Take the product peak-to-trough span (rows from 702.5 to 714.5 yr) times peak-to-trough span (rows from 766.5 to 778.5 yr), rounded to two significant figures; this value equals 0.070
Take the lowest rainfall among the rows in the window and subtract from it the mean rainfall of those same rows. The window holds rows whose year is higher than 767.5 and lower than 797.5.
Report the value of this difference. -0.16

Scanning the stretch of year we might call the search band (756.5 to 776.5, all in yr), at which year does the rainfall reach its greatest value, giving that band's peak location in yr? 758.0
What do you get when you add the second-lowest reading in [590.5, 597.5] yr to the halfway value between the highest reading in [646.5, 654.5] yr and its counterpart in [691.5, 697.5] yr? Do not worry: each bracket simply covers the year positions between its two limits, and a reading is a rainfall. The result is 3.9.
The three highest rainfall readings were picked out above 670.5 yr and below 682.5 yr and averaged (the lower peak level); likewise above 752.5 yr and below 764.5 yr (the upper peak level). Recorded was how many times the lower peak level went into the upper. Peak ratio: 1.12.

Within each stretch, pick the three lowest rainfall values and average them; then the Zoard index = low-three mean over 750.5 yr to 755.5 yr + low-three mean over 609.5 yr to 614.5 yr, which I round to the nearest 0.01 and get 3.68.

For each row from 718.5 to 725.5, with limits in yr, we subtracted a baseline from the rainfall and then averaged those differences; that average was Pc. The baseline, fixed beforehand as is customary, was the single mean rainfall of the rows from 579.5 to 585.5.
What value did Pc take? 0.17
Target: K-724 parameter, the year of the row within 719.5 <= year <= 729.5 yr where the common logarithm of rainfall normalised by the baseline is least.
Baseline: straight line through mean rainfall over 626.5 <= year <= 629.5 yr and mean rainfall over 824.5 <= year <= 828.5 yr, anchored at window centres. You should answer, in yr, 729.0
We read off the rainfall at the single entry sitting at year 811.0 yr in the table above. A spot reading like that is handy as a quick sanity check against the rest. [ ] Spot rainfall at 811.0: 1.71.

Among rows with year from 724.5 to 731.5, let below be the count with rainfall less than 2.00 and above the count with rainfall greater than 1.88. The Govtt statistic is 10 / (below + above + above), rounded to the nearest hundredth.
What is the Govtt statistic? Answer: 0.59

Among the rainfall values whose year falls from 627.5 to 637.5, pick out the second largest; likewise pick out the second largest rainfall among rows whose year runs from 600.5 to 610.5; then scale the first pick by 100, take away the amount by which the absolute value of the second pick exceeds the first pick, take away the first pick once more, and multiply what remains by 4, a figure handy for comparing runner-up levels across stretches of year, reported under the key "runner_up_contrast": 716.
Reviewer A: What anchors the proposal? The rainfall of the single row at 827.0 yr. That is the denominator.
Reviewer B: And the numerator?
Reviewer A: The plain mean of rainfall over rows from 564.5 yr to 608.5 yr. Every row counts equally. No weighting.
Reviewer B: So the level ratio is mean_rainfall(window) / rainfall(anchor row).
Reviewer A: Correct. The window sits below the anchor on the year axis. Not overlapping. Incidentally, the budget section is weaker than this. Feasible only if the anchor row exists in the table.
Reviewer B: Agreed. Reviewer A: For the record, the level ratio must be 0.93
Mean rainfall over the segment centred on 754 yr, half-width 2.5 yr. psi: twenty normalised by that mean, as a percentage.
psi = 1019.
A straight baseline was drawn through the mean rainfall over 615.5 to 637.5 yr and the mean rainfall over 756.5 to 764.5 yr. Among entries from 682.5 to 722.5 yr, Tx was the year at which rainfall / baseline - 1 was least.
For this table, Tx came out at 683.0 yr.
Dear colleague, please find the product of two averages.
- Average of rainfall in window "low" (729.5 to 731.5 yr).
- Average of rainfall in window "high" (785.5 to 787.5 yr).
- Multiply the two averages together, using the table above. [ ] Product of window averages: 3.6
